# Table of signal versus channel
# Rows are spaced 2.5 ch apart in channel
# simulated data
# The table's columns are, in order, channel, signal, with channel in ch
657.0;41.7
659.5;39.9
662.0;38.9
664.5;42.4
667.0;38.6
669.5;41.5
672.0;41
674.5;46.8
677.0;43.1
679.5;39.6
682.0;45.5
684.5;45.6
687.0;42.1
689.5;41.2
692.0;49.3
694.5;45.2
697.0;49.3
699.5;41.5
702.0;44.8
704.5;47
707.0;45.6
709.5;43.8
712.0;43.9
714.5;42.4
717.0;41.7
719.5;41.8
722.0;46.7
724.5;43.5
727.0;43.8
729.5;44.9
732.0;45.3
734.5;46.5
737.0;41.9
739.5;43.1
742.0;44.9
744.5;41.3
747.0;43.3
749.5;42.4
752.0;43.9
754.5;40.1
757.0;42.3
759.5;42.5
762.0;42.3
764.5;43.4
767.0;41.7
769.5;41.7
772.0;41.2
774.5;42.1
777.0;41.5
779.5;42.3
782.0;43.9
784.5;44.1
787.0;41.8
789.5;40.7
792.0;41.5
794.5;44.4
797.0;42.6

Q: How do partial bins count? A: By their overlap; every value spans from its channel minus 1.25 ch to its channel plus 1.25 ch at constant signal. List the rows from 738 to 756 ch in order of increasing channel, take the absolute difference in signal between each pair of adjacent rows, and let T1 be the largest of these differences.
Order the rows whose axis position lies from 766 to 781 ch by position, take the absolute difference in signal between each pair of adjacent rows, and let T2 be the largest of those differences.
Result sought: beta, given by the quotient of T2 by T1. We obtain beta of 0.24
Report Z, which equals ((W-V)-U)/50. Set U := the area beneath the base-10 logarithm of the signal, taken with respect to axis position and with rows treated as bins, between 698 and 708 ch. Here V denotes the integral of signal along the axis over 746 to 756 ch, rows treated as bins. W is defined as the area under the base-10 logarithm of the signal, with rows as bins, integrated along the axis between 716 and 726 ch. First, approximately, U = 16.5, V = 424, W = 16.4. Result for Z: -8.5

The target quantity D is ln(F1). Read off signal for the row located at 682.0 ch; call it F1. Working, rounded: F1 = 45.5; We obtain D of 3.818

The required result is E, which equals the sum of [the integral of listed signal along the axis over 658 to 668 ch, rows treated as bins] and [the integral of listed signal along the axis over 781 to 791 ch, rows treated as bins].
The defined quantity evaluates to 826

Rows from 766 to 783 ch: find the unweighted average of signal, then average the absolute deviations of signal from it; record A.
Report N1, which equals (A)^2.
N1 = 0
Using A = 0.6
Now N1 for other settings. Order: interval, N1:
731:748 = 2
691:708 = 4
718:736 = 2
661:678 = 4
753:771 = 1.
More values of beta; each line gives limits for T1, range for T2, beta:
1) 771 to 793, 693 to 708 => 3.39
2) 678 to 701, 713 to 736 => 0.60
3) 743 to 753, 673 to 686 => 2.95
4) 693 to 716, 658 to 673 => 0.49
